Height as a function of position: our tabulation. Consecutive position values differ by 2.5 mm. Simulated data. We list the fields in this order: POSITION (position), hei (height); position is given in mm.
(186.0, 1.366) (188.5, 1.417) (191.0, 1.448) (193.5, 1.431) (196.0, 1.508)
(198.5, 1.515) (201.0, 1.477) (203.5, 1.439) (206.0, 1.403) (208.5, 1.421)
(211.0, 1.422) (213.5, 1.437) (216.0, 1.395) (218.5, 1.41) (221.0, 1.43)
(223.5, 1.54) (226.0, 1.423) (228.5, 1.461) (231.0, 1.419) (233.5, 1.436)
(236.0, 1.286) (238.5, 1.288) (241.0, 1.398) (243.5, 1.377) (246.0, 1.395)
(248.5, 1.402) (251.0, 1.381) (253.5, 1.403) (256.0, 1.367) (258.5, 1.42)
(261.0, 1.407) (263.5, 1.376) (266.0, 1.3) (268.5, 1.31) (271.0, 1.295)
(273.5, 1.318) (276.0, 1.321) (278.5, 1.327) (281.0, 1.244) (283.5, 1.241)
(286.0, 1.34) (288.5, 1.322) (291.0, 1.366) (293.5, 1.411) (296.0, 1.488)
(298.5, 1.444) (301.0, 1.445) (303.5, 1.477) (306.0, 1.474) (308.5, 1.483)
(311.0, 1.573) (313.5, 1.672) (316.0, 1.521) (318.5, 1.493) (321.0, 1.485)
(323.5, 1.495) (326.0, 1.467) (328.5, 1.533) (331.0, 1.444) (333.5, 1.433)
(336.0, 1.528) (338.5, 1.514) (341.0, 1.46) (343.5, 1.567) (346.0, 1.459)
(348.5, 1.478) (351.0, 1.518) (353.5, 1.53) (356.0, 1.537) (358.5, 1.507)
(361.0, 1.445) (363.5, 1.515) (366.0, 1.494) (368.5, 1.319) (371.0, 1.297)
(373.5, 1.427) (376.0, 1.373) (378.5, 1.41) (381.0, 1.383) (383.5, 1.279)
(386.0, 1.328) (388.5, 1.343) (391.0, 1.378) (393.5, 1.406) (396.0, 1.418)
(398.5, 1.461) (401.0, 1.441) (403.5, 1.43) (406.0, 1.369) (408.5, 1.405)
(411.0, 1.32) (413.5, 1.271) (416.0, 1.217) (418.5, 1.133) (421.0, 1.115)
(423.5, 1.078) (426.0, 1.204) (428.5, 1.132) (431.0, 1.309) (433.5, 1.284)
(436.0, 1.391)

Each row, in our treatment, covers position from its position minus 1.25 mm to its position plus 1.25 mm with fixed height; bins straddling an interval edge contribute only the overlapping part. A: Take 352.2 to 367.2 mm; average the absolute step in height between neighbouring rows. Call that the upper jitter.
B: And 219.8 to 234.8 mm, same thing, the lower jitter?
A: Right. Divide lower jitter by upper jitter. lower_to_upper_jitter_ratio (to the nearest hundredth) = 1.71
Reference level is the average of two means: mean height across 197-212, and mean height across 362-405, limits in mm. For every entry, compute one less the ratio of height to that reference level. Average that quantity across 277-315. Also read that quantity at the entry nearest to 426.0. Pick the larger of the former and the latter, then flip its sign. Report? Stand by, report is -0.15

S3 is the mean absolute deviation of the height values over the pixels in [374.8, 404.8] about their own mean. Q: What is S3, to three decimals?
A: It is 0.040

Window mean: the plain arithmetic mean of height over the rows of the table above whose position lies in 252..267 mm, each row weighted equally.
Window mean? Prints 1.38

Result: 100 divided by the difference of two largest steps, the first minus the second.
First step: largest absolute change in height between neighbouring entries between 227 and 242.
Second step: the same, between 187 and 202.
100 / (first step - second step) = 1370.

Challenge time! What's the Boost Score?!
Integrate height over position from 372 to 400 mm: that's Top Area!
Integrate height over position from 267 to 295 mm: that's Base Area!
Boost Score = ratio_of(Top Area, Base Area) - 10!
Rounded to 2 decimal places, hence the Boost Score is -8.95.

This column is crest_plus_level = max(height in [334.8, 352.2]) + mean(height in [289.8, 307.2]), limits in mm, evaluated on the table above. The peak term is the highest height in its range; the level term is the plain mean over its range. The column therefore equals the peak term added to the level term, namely 3.01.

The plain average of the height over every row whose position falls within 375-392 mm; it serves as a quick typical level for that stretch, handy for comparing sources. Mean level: 1.36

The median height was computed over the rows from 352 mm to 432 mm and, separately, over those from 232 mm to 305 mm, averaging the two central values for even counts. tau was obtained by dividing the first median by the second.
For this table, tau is 1.00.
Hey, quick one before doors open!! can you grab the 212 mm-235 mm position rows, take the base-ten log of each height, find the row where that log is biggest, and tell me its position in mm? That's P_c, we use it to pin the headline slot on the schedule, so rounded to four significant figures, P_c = 223.5 mm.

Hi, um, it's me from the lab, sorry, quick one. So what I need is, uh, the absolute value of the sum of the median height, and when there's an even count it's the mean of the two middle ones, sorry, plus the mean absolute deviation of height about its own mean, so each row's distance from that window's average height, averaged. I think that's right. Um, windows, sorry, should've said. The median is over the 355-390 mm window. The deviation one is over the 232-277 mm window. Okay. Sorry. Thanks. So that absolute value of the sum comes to 1.44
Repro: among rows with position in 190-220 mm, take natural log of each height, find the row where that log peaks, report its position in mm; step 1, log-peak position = 198.5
